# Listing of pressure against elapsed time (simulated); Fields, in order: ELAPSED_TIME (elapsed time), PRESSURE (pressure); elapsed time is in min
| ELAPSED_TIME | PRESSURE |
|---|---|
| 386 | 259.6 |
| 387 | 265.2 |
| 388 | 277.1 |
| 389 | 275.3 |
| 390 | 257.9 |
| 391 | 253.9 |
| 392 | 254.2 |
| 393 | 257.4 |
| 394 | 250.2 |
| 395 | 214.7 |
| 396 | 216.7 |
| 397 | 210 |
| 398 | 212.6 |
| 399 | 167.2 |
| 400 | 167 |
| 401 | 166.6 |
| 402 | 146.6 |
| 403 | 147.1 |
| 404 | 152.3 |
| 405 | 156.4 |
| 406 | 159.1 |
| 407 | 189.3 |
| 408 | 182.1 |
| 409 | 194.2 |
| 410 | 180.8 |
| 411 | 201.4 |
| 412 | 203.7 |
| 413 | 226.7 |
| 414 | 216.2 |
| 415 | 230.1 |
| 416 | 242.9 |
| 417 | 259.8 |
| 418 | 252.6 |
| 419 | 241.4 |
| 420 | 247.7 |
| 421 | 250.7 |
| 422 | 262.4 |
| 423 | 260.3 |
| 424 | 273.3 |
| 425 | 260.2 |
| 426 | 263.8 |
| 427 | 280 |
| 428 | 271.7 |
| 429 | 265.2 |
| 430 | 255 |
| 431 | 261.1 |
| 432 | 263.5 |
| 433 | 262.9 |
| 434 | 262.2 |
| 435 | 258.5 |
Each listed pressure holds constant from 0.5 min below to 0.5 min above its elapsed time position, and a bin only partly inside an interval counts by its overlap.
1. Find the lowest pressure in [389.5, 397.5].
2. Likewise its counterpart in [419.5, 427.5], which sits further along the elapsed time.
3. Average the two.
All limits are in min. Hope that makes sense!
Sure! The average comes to 229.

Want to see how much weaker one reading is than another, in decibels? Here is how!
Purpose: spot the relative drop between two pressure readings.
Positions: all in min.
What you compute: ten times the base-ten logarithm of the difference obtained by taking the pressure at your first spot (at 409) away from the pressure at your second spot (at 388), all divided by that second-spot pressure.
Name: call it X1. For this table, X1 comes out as -5.2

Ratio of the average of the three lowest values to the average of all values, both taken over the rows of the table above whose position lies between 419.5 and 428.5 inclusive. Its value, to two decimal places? 0.96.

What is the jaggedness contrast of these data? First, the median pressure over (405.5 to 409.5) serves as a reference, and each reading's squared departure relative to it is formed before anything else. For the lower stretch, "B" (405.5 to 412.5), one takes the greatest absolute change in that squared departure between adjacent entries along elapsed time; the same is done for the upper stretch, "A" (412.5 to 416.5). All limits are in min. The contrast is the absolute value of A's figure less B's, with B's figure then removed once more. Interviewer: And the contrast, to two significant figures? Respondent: -89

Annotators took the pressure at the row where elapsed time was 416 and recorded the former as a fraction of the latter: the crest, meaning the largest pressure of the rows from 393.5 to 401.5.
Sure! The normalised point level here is 0.97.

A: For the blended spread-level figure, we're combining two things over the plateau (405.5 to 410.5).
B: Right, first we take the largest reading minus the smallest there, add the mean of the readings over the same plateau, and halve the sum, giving 108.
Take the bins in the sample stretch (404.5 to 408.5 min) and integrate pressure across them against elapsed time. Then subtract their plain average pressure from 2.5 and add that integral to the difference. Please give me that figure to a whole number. 518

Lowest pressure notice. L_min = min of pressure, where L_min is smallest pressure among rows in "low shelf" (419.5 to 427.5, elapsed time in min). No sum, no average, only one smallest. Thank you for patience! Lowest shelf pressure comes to 247.7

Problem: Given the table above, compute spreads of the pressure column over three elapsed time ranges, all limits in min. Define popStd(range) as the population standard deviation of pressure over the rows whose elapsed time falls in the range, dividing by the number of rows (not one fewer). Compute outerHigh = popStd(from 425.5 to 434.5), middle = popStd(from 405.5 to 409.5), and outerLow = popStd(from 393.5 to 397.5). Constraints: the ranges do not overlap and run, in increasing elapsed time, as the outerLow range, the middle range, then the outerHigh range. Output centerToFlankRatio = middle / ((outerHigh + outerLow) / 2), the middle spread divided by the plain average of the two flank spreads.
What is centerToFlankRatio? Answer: 1.2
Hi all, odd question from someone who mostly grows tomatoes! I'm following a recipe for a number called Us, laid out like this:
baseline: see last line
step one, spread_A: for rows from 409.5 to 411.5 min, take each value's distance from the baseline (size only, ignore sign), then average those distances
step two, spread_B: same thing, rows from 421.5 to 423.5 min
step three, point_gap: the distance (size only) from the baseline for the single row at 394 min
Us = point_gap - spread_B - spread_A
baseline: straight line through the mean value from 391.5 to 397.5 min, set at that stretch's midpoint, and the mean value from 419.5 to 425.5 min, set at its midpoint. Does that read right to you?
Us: -43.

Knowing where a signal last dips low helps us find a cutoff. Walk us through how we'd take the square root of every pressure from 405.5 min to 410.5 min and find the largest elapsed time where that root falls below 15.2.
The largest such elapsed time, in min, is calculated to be 410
